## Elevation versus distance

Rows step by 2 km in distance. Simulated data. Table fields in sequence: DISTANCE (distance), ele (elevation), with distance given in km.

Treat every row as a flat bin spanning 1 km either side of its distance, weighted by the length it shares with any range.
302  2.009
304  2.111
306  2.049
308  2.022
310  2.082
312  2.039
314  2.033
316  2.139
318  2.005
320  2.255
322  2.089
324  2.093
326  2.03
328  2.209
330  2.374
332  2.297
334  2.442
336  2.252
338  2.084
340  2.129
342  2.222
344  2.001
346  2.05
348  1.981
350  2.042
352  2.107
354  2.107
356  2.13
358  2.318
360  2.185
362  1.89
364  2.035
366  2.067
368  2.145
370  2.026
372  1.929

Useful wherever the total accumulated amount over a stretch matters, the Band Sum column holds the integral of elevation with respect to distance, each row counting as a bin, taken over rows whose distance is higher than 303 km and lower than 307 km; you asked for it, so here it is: 8.32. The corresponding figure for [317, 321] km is 8.52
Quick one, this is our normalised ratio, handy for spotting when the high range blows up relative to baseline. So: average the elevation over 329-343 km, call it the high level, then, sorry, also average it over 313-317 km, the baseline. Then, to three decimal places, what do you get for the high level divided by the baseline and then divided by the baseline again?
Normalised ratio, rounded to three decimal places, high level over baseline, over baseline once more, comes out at 0.519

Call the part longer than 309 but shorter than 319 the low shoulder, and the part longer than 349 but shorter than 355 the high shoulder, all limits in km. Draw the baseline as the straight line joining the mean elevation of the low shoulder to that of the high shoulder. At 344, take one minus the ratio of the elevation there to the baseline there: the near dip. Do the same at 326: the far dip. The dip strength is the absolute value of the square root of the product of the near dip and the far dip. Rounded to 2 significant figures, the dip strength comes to 0.026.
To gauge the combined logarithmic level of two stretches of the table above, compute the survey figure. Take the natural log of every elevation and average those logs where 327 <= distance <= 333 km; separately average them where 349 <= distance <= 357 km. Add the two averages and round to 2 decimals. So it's 1.57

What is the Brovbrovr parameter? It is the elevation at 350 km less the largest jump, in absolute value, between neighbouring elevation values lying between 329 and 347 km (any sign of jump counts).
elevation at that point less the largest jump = 1.821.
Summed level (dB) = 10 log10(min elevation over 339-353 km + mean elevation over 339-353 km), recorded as 6.082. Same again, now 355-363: 6.043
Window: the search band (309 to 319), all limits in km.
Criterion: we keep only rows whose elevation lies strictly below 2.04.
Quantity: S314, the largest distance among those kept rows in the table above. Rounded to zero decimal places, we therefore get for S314 318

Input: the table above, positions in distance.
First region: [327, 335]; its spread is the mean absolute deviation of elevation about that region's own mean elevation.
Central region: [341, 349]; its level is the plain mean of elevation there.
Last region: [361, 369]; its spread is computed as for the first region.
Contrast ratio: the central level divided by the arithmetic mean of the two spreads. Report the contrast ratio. 28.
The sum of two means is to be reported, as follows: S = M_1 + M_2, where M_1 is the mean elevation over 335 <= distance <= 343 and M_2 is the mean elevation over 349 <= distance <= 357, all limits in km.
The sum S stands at 4.27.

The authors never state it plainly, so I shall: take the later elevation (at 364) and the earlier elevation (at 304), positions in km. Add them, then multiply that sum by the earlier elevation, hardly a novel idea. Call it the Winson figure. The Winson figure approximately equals 8.8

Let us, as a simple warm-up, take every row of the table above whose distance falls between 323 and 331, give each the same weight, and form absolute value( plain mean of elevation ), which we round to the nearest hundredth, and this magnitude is 2.18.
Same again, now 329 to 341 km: 2.26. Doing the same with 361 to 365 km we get 1.96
